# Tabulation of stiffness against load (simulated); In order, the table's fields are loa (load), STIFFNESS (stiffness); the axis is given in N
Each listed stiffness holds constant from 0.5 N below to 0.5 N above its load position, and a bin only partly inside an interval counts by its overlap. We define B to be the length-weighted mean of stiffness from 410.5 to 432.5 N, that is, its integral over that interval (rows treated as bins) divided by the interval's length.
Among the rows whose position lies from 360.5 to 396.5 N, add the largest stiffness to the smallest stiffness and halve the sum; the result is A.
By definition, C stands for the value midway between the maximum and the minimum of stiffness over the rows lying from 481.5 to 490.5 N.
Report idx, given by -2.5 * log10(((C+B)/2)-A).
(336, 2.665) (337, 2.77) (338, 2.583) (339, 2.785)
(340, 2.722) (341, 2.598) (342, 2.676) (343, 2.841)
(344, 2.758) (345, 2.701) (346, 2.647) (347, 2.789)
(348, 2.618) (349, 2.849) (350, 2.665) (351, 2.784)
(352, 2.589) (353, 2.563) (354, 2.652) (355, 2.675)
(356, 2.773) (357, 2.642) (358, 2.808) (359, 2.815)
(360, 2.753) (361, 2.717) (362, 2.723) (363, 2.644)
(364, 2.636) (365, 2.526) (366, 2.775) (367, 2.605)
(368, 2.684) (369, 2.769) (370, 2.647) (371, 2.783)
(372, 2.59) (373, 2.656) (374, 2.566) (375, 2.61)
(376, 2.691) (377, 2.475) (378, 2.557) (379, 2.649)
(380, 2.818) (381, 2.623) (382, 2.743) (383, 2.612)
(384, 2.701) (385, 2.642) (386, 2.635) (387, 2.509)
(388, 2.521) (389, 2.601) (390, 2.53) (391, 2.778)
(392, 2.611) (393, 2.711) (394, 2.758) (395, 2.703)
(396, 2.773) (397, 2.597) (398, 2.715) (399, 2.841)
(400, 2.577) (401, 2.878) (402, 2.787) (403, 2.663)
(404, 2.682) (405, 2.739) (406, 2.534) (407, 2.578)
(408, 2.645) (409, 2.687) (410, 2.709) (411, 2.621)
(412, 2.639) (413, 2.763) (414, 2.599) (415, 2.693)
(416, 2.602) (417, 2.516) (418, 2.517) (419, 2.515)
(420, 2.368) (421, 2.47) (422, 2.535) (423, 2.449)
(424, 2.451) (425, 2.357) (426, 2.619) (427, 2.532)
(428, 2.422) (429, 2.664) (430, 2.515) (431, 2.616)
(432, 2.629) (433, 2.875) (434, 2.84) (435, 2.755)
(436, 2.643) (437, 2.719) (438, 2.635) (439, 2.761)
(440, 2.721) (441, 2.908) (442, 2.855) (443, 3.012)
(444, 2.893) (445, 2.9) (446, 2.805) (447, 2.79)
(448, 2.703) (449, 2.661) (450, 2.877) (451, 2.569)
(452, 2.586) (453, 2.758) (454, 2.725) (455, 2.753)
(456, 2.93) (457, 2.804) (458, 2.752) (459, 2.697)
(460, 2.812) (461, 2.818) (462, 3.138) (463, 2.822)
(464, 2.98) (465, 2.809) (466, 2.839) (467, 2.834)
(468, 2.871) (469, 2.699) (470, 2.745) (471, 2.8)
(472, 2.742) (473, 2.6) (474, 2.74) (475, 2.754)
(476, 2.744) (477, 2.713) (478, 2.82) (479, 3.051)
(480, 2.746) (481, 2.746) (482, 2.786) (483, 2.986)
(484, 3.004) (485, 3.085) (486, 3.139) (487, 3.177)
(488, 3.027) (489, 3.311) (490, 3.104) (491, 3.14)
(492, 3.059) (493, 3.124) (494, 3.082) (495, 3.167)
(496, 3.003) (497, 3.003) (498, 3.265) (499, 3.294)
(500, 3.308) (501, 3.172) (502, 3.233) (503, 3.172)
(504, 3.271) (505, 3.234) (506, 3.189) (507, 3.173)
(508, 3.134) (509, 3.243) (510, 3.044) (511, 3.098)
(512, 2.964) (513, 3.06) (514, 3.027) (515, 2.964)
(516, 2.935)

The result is 2.04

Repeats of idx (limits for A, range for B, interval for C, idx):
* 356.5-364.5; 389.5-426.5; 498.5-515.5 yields 2.02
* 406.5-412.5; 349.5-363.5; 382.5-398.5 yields 3.87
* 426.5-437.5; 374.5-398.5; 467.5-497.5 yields 2.03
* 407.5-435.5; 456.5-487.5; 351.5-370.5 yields 2.11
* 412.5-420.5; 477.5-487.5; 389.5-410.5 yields 1.45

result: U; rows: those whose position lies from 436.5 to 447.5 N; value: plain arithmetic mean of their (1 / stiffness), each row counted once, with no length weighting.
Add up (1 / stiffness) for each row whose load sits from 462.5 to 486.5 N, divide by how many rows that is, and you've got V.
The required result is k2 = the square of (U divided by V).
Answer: 1.01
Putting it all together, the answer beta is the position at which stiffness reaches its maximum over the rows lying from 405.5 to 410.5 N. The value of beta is 410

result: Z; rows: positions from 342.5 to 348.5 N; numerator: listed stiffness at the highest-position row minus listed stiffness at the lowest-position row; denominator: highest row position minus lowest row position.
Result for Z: -0.045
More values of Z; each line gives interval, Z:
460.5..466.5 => 0.004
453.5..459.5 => -0.006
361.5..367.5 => -0.024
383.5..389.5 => -0.020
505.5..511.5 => -0.018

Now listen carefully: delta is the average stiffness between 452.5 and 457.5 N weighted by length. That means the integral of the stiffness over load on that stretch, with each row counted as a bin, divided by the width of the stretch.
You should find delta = 2.79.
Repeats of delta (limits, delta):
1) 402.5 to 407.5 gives 2.64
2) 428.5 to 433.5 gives 2.66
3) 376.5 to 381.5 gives 2.62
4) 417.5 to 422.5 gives 2.48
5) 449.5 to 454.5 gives 2.70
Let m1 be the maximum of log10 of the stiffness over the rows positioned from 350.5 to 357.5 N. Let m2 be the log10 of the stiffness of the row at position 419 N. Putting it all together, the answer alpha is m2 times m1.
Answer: 0.178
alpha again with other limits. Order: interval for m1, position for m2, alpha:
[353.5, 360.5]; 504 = 0.231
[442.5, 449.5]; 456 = 0.224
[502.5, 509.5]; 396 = 0.228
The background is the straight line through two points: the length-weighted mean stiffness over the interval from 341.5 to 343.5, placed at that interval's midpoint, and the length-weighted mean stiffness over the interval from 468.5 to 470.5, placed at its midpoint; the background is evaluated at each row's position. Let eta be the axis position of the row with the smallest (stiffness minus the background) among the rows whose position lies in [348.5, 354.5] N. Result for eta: 353 N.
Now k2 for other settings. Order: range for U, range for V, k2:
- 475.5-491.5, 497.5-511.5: 1.17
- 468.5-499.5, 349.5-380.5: 0.82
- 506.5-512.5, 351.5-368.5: 0.74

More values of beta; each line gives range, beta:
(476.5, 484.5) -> 479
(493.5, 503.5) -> 500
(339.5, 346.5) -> 343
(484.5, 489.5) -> 489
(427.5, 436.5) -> 433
